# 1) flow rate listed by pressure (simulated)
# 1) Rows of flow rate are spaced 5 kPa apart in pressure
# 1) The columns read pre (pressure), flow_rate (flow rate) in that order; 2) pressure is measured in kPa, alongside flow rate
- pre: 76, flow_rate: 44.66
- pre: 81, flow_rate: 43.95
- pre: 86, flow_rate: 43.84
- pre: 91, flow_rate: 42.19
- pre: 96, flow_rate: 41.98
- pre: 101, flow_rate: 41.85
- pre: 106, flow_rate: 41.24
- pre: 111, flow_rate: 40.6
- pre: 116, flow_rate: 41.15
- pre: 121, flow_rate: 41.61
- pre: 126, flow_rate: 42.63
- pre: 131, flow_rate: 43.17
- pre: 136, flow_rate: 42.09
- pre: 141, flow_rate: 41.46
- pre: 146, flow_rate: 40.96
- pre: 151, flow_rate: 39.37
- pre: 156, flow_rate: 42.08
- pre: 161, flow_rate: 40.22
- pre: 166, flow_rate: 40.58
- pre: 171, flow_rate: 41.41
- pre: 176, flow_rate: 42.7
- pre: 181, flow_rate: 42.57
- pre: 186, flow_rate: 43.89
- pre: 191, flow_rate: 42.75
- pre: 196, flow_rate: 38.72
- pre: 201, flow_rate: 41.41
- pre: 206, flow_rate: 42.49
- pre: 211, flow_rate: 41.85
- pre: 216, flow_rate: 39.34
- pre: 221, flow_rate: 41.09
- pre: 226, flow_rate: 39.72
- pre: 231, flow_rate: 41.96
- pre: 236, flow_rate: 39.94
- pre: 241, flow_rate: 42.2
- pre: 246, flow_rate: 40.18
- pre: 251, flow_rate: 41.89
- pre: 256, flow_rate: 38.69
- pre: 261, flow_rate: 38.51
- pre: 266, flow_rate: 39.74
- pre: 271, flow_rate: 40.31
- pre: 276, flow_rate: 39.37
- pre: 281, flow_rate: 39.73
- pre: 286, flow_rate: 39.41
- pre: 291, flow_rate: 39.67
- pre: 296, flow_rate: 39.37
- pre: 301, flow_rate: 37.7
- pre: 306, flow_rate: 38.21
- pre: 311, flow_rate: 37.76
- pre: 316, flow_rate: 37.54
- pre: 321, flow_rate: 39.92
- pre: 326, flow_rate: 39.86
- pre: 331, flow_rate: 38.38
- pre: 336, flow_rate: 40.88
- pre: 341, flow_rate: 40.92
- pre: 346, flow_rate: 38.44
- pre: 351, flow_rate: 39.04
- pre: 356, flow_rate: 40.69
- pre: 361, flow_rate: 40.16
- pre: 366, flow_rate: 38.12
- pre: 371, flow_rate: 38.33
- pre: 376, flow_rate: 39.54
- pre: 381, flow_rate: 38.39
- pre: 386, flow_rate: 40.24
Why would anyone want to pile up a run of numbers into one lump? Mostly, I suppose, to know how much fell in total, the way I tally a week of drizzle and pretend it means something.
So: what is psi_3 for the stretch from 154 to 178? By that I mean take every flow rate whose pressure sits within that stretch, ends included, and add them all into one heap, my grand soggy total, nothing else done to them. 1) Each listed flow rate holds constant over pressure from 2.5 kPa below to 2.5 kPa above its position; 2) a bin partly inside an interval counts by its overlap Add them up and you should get 207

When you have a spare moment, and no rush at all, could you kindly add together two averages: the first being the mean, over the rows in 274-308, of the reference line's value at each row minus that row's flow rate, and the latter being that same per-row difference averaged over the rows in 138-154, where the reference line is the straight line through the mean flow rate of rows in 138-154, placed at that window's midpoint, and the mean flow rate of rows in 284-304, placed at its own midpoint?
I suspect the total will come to 0.0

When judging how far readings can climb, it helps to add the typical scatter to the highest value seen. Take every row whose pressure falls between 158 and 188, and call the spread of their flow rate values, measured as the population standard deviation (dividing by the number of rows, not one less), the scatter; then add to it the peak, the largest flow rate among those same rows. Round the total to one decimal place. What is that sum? 45.2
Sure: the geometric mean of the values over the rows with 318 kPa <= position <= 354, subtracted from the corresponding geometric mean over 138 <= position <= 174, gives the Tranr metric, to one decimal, 1.2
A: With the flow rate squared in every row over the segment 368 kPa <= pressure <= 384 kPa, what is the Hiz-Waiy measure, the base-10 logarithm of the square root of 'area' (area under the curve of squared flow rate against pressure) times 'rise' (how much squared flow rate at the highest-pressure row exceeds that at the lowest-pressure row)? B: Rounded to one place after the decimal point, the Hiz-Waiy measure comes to 2.5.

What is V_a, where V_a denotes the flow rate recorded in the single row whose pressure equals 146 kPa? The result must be 40.96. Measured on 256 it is 38.69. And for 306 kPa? 38.21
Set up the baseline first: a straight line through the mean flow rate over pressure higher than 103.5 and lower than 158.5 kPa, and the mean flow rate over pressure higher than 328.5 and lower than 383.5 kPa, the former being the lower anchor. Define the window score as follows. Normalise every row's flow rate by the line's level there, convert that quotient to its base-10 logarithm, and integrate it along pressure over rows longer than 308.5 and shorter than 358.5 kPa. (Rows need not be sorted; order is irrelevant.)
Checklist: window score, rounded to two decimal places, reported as -0.13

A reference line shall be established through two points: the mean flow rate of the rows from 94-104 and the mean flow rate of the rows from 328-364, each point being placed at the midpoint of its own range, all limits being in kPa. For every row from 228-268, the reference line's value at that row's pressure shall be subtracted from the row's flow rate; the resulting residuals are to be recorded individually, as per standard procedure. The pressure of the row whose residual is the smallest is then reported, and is 261 kPa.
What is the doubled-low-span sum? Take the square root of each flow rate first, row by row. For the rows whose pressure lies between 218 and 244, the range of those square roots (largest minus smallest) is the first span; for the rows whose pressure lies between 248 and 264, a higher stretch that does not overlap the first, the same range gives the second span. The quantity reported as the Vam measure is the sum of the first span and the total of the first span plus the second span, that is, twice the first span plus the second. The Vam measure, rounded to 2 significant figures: 0.65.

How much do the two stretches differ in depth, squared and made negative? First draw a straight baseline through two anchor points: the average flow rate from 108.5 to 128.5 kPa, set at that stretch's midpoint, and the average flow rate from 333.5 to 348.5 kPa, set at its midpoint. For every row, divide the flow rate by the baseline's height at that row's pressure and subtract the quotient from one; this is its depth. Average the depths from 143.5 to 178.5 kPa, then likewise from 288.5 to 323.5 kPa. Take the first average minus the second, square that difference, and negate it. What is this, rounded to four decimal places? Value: -0.0014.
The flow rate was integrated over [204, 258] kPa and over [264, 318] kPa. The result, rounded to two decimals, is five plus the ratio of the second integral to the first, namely 5.95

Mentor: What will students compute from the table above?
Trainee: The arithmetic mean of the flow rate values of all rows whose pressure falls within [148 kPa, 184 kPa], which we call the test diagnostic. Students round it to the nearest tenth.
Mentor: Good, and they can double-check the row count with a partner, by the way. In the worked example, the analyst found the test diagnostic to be 41.3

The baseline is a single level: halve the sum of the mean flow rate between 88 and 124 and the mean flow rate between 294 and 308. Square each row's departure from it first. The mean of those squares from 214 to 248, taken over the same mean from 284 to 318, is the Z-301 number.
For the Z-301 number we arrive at 0.5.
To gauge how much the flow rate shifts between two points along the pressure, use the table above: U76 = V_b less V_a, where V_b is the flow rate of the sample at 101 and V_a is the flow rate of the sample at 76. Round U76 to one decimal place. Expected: -2.8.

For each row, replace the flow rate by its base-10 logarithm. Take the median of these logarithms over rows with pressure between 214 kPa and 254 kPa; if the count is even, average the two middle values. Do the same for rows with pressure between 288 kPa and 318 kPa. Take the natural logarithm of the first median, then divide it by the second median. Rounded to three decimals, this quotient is 0.301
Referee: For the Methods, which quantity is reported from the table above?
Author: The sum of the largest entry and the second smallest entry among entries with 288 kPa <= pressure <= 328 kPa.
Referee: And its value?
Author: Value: 77.6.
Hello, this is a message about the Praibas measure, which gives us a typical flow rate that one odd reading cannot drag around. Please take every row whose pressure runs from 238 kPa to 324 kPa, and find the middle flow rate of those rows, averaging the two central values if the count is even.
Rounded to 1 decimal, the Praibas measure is 39.4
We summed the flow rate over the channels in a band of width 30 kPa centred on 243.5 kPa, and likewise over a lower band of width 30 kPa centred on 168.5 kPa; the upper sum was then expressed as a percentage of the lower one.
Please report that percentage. 98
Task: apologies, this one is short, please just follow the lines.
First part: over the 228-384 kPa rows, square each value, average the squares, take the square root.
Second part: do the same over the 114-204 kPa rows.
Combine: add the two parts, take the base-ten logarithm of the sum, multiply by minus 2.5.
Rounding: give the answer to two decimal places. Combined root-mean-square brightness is -4.77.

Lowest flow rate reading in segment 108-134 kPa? 40.6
